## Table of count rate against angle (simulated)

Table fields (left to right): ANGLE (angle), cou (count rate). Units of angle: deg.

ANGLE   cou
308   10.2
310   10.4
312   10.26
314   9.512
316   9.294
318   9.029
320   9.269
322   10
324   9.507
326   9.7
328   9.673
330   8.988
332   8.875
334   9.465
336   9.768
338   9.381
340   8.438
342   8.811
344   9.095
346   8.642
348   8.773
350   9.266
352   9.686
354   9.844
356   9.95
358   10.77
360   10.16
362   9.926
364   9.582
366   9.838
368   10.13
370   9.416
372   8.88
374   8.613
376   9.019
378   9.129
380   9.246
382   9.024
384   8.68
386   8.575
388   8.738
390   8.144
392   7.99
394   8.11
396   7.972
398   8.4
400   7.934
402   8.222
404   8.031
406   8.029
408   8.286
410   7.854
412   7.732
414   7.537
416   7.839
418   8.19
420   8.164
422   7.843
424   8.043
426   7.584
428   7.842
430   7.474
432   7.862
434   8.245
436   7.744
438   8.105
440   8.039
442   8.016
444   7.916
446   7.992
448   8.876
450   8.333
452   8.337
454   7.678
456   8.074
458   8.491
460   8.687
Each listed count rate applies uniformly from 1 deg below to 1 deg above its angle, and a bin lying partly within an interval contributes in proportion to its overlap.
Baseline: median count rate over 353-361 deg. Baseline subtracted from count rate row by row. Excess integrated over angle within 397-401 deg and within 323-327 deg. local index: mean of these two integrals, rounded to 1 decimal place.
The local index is -4.7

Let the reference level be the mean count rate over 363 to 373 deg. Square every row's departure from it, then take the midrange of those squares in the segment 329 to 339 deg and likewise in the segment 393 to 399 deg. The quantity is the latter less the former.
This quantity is 1.7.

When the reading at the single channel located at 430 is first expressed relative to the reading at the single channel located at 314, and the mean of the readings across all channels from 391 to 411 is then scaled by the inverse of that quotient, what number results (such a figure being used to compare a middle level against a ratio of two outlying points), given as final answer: 10.3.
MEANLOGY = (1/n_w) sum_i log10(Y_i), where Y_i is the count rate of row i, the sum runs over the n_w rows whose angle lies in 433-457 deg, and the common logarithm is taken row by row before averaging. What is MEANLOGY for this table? 0.909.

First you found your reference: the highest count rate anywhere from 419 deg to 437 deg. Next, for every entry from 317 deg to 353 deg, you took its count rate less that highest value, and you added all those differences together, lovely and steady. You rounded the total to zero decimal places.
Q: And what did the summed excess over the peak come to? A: 18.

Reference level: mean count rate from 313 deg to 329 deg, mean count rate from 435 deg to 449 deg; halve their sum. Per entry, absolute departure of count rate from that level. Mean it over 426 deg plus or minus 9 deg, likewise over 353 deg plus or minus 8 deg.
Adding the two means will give 1.77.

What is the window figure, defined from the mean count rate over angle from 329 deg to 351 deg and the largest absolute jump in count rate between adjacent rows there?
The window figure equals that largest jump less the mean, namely -8.1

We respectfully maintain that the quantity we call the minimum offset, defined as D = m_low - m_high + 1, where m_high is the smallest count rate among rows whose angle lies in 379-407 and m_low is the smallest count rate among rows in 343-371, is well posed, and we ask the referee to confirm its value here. 1.7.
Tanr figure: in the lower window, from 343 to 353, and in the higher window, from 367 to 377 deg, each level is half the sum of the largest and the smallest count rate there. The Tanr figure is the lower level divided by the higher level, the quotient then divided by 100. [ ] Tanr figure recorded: 0.0098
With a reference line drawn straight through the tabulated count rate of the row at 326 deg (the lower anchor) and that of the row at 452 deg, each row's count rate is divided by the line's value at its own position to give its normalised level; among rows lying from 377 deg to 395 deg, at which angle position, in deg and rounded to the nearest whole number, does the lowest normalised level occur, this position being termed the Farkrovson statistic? 392 deg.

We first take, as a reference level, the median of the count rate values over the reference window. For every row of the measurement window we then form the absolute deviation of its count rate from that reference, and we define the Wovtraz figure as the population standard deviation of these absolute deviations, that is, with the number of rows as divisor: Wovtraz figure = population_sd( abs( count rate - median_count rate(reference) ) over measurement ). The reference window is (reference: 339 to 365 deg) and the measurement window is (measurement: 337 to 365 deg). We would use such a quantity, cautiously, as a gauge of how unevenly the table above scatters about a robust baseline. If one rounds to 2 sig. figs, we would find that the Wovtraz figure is 0.37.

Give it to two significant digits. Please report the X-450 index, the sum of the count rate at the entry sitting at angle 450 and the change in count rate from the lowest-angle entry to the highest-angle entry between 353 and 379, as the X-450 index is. 7.6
